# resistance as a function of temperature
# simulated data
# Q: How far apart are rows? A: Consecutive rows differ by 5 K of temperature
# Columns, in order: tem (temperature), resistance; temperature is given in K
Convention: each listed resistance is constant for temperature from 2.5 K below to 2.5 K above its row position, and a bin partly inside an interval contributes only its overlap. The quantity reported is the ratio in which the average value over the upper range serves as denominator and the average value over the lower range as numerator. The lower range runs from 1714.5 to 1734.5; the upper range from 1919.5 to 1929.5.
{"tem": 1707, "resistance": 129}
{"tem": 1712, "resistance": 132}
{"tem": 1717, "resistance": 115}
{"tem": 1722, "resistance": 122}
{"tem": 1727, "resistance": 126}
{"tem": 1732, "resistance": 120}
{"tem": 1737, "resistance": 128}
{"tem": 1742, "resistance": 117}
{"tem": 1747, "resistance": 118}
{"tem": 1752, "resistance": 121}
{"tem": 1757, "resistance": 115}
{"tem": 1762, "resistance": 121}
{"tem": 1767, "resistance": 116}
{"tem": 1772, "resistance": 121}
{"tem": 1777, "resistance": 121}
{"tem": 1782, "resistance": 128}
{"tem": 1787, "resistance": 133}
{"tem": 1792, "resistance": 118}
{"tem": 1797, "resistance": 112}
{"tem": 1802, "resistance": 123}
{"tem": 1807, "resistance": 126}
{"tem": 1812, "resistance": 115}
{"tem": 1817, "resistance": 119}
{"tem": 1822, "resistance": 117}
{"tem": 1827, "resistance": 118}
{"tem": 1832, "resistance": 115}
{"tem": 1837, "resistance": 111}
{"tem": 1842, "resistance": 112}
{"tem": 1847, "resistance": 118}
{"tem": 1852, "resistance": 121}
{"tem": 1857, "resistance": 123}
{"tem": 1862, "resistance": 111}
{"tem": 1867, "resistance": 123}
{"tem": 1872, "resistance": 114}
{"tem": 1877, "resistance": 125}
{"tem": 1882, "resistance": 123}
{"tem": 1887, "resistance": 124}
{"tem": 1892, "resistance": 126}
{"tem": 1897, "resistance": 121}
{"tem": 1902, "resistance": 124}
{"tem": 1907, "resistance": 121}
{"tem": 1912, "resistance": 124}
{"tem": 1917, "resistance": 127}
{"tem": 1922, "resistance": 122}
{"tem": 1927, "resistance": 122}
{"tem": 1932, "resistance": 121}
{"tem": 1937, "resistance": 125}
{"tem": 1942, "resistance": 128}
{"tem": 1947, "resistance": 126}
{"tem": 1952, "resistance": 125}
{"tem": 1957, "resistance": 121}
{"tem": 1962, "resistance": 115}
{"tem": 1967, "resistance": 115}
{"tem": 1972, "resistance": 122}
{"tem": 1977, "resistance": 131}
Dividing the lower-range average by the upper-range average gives 0.99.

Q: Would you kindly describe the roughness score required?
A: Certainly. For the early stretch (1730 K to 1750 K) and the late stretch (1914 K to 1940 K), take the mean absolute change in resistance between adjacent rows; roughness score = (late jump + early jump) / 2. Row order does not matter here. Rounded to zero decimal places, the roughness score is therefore 5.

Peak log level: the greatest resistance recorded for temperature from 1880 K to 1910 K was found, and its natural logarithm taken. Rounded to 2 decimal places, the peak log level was 4.84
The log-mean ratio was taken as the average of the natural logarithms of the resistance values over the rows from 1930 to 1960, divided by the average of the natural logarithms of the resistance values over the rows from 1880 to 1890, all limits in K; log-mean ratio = 1.001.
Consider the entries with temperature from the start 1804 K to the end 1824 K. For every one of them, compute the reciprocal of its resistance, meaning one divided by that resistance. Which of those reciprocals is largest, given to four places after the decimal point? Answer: 0.0087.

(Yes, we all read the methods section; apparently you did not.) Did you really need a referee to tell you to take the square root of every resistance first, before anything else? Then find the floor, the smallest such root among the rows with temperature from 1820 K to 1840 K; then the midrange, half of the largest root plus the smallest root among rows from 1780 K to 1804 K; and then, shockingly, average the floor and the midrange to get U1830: 10.8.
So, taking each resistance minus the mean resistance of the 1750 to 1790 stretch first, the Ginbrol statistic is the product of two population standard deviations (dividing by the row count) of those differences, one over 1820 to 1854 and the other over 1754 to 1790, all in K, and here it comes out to 19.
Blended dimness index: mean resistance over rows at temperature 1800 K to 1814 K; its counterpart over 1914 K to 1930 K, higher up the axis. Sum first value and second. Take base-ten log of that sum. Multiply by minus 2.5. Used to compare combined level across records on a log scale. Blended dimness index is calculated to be -5.97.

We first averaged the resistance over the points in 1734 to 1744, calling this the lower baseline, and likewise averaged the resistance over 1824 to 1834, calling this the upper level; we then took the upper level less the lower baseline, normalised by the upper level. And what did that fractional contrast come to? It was -0.052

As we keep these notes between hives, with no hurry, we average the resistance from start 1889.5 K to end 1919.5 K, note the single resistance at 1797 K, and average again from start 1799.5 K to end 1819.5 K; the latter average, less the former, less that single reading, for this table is -115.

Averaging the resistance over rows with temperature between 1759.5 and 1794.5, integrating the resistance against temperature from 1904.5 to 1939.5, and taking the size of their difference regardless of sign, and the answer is 4187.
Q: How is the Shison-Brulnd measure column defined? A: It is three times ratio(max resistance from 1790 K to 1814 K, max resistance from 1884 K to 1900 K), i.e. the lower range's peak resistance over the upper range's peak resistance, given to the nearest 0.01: 3.00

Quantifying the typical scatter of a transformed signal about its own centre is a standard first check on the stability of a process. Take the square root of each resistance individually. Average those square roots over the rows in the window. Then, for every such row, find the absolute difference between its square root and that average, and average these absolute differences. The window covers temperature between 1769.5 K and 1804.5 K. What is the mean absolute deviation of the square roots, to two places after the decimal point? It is 0.22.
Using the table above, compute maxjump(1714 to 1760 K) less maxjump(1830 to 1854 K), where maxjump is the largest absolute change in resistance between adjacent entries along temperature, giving 5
